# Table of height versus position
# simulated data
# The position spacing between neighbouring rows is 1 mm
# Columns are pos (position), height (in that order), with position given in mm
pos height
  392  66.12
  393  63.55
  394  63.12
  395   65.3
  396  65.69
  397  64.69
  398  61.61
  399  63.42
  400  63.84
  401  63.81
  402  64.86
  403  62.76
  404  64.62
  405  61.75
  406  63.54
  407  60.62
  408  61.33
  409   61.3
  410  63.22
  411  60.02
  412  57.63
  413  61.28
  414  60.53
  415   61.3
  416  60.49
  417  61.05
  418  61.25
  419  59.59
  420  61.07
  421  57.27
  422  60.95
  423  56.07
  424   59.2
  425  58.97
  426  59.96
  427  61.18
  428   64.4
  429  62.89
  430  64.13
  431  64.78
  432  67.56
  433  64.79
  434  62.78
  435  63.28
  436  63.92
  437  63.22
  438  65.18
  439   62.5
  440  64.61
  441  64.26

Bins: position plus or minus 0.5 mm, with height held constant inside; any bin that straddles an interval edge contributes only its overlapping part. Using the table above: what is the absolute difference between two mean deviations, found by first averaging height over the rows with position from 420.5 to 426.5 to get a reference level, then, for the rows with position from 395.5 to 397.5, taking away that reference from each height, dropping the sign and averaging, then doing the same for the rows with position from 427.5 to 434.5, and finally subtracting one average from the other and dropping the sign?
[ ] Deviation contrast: 0.71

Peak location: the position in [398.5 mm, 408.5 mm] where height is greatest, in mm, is 402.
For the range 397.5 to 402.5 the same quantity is 402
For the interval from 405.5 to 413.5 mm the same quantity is 406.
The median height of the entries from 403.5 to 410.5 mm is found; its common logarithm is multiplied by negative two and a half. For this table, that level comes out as -4.48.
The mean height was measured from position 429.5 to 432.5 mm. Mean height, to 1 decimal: 65.5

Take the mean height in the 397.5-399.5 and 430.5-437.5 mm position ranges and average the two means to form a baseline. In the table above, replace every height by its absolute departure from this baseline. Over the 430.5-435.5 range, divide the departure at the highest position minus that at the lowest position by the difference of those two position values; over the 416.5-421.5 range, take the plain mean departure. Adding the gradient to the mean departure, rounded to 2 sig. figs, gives 3.1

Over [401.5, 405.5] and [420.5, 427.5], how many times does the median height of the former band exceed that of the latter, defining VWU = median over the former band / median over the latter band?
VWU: 1.08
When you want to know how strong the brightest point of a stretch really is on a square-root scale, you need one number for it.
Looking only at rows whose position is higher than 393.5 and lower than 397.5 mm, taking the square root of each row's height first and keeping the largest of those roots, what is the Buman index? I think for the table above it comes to 8.10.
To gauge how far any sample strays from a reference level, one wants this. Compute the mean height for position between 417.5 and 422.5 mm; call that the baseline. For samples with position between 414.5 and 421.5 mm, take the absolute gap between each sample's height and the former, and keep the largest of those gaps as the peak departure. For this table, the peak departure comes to 2.8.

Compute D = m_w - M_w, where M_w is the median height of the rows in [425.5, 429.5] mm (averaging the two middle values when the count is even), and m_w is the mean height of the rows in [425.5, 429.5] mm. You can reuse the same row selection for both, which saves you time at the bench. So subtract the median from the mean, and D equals 0.07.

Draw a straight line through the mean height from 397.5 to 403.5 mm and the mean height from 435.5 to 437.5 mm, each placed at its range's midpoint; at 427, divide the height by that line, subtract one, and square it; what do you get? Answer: 0.0014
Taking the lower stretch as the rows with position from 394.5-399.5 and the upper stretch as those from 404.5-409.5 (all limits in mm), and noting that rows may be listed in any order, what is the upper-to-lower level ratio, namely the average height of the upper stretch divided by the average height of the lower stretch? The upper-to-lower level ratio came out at 0.96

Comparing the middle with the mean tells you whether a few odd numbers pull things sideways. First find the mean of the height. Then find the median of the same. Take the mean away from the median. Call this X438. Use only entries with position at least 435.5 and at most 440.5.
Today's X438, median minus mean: 0.0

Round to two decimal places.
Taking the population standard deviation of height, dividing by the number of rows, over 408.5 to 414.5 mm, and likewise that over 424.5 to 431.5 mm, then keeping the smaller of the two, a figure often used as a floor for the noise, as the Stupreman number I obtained 1.68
